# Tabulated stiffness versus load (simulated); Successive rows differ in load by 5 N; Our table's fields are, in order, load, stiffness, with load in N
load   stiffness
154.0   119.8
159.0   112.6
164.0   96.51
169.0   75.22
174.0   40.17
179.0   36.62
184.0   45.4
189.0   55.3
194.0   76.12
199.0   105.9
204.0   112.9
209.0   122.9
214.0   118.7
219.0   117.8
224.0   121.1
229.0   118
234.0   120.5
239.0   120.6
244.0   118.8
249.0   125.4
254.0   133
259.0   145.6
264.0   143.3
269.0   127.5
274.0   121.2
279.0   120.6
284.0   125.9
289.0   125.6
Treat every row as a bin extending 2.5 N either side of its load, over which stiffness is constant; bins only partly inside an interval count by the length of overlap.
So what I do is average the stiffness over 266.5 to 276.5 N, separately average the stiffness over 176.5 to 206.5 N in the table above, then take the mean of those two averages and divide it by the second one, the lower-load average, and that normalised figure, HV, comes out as 1.36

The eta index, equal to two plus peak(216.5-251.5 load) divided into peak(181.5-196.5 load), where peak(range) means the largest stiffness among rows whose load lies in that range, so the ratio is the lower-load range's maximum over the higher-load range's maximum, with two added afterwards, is 2.61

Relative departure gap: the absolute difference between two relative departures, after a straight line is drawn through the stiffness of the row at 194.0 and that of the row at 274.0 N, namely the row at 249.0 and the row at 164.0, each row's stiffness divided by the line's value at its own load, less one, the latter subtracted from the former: 0.46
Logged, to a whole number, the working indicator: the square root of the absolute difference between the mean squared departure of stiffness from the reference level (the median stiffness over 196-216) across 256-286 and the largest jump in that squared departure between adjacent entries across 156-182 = 61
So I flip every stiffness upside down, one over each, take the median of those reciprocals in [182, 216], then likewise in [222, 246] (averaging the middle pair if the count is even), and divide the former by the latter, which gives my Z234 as 1.1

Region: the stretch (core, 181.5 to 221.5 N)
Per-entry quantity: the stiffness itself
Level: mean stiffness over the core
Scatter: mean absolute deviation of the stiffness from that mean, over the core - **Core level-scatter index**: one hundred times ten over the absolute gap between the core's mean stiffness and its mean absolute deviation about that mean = 15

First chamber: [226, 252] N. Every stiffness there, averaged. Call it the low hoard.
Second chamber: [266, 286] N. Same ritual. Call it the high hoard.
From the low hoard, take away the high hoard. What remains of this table -3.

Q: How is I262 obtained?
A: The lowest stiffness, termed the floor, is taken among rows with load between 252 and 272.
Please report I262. 127.5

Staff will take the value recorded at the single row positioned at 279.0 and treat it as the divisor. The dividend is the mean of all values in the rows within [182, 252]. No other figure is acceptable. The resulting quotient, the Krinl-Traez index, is 0.88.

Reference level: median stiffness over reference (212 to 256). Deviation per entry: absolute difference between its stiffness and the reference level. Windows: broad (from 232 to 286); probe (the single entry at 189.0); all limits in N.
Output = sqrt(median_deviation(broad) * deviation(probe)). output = 18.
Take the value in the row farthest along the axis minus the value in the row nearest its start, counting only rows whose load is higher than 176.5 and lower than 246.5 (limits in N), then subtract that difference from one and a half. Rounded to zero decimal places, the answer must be -81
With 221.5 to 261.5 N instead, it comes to -23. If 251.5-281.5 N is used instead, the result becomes 14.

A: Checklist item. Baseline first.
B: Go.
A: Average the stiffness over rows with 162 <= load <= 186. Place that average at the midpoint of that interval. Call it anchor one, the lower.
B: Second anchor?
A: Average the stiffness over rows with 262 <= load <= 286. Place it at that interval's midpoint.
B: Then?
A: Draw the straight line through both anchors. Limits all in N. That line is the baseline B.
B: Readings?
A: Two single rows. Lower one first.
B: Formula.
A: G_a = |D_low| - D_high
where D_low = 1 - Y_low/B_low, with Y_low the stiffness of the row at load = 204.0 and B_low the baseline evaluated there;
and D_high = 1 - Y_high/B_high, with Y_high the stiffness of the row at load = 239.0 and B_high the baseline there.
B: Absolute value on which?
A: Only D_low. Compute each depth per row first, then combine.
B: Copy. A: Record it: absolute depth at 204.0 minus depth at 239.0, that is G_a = 0.6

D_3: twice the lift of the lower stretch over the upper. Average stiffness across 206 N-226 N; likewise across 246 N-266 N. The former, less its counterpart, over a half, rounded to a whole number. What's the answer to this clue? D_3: -33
